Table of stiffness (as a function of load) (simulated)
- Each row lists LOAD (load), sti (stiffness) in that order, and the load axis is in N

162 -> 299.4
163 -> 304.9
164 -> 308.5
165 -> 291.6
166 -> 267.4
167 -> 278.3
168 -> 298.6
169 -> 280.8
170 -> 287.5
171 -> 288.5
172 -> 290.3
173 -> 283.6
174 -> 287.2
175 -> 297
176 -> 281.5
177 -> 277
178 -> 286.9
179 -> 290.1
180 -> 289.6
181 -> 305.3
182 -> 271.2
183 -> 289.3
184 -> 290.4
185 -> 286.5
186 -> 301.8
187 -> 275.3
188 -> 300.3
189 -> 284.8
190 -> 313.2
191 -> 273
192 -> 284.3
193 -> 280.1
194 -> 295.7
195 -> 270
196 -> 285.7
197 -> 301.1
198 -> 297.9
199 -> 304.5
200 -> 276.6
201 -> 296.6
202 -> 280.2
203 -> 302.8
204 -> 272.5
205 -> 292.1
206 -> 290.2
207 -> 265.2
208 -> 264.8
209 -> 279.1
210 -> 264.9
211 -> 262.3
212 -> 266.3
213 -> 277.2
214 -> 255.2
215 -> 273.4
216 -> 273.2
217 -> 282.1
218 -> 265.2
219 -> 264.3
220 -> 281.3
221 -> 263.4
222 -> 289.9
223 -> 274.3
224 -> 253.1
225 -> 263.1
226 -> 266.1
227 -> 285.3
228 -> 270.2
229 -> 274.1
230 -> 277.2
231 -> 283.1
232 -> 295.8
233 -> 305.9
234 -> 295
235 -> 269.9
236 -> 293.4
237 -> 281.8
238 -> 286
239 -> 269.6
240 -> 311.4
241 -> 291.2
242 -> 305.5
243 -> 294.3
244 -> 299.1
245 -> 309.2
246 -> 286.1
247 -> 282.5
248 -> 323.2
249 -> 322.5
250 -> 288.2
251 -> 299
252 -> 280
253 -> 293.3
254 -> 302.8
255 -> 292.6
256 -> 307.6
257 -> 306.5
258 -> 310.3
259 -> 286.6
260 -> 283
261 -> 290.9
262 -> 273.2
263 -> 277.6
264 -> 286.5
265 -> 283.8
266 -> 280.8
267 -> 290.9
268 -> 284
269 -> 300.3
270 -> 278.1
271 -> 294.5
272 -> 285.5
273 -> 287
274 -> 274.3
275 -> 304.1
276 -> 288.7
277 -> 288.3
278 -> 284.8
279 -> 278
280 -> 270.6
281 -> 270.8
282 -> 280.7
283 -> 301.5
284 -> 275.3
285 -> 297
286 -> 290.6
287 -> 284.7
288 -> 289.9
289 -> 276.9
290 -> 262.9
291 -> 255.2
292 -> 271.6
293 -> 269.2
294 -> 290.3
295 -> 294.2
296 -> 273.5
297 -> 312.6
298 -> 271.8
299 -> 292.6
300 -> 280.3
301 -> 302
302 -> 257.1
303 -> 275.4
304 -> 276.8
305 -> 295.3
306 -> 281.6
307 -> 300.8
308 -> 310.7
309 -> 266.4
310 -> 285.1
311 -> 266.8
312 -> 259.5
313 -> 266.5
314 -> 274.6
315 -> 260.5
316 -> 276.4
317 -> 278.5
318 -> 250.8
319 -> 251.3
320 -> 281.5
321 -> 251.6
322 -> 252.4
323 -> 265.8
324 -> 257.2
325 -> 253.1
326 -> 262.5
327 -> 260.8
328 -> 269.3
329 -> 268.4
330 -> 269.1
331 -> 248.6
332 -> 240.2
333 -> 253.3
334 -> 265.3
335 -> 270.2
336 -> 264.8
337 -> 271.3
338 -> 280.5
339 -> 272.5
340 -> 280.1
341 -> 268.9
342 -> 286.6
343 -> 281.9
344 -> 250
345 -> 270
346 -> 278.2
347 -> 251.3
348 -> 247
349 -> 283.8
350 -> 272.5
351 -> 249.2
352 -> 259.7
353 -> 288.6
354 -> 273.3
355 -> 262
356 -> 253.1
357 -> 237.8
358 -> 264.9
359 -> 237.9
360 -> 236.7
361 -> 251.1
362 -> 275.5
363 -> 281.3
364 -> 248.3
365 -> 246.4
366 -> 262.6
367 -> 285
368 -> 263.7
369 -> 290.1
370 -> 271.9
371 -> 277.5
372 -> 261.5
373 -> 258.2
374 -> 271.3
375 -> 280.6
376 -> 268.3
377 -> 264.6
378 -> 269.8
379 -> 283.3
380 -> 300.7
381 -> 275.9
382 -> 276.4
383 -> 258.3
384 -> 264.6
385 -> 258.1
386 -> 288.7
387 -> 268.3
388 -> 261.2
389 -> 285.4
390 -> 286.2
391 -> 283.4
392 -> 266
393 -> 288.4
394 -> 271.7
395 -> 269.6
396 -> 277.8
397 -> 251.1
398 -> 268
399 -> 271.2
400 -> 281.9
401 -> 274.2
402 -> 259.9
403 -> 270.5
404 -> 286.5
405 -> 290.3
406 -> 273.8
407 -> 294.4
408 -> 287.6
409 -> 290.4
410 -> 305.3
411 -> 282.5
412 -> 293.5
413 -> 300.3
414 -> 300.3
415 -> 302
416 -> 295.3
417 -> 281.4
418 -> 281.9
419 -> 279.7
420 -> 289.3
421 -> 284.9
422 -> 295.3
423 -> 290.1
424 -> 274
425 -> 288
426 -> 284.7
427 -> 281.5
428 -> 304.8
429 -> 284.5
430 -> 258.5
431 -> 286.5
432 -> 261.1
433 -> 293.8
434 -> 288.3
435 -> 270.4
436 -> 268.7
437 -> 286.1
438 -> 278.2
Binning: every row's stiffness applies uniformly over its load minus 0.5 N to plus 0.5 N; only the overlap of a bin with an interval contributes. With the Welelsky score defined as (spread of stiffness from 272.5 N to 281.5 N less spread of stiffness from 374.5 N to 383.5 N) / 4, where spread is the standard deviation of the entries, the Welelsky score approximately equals -0.4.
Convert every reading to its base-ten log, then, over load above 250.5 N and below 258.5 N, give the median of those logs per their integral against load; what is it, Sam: 0.13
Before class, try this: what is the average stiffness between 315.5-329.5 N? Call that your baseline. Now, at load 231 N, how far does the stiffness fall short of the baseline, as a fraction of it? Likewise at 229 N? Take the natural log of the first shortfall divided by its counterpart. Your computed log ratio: 0.6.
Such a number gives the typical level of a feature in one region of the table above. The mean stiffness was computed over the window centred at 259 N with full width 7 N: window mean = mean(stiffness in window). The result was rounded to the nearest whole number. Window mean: 294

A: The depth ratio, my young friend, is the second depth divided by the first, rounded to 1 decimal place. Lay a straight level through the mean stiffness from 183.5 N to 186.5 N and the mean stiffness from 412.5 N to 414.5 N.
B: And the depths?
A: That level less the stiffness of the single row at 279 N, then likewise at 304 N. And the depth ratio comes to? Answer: 1.1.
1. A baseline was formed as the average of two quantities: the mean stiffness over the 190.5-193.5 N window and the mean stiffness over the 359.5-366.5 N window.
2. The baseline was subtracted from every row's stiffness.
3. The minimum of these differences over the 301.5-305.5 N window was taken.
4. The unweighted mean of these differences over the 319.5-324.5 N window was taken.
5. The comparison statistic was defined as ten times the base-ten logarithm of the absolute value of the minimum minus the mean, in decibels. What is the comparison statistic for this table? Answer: 6.6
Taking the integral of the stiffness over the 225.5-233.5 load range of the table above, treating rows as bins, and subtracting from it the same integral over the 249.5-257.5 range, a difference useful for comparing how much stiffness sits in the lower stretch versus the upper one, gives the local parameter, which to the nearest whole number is -112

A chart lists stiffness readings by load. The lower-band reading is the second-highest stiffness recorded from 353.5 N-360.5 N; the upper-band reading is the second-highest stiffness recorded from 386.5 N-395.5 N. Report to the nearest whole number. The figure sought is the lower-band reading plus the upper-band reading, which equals 551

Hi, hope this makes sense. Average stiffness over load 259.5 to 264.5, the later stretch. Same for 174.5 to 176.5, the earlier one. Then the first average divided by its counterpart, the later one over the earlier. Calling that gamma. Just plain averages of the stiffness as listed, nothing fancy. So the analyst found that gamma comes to 0.98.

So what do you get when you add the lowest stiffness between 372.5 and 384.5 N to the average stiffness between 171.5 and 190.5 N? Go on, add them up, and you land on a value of 548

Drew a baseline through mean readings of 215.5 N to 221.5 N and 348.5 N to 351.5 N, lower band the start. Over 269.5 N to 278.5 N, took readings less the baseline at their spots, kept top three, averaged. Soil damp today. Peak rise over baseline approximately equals 25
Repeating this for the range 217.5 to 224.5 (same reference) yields 10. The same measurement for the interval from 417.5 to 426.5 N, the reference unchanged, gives 25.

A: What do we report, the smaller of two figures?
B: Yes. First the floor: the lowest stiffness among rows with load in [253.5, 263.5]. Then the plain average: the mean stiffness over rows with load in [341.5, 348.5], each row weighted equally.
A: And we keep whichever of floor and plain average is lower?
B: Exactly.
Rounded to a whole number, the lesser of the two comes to 266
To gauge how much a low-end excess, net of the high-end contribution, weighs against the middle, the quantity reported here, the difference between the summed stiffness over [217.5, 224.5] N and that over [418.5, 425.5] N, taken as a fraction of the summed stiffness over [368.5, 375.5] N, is -0.06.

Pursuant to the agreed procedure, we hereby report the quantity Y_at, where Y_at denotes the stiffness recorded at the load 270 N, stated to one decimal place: 278.1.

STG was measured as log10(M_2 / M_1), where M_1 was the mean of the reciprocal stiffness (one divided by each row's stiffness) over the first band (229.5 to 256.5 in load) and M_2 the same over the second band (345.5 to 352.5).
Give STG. 0.049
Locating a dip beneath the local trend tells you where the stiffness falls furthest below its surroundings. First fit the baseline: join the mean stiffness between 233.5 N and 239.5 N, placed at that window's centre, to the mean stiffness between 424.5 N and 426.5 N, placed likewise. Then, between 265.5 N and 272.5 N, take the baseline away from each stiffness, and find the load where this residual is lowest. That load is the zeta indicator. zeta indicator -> 270 N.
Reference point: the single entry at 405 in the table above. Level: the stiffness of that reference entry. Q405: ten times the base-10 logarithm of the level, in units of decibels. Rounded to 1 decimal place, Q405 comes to 24.6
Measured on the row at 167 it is 24.4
